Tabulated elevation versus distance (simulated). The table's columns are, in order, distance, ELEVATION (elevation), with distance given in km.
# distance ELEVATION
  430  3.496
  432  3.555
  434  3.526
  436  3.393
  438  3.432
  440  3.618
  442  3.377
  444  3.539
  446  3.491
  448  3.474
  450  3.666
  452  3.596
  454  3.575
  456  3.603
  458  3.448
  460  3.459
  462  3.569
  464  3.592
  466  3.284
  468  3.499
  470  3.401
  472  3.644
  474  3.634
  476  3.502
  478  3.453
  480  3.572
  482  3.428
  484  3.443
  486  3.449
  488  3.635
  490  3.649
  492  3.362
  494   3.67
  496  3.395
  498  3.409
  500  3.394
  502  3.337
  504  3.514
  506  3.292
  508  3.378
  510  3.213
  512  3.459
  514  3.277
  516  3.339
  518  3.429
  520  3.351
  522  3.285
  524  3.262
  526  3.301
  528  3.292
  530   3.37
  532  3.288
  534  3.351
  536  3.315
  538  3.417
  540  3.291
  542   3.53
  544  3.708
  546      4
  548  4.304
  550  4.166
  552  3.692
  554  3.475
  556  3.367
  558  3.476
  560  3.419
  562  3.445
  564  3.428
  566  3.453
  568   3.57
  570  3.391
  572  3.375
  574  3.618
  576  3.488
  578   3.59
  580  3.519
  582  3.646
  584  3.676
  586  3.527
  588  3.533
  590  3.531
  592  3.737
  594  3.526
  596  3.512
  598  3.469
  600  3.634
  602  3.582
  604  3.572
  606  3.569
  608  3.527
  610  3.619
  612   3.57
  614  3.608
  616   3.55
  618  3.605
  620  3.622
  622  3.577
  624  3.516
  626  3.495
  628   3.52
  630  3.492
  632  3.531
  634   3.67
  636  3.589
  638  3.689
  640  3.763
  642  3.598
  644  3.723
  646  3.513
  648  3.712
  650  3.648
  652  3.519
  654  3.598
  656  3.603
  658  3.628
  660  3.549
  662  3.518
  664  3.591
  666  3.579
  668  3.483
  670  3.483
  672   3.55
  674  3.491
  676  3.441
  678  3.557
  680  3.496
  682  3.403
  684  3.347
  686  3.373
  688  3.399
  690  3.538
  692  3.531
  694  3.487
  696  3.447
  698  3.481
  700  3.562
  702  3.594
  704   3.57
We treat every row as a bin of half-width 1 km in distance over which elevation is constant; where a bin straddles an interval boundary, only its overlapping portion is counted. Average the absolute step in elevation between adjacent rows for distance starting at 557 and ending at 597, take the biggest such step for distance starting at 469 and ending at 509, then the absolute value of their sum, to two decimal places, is 0.40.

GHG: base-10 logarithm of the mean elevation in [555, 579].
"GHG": 0.540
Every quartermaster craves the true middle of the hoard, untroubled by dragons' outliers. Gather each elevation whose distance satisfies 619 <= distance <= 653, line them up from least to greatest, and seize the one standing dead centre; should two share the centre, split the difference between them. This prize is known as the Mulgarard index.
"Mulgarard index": 3.59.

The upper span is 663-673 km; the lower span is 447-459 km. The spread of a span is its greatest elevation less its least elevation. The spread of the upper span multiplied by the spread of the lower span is 0.024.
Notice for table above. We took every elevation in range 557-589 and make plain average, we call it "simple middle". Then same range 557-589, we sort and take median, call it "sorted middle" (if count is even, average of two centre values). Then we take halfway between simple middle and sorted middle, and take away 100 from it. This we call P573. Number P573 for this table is -96.5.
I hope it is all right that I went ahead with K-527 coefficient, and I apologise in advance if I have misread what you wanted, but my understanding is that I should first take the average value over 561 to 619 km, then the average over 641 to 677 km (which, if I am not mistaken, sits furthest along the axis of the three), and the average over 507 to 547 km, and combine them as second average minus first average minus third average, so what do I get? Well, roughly -3.37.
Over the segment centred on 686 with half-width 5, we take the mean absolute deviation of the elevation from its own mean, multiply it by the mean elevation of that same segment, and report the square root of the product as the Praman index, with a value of 0.41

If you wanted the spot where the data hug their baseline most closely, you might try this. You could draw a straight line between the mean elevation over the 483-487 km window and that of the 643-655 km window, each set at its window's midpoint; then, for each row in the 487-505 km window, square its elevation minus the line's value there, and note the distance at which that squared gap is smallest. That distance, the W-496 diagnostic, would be 504 km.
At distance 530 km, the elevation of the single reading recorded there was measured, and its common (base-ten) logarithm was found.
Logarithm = 0.528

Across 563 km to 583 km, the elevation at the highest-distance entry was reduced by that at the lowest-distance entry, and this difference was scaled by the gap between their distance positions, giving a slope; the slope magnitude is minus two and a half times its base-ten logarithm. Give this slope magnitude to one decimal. 4.8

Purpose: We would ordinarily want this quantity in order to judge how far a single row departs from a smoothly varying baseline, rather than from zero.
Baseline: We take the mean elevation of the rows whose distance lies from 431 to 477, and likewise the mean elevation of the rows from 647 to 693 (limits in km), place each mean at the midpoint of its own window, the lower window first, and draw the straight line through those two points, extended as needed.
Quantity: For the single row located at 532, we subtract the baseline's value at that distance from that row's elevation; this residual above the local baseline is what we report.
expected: -0.23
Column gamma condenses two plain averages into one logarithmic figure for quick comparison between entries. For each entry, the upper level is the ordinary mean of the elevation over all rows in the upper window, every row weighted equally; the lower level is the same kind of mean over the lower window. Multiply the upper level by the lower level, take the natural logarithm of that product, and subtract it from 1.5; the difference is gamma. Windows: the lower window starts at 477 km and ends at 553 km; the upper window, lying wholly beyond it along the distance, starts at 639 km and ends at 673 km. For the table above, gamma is -1.024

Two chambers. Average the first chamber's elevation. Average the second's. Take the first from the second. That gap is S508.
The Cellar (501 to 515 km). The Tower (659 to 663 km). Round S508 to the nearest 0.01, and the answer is 0.18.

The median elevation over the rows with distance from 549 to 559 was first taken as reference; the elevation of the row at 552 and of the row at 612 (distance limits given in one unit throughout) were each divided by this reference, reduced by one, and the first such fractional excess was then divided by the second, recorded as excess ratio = 2.3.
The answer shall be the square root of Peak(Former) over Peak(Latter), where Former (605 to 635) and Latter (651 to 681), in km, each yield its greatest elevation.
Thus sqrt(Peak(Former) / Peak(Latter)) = 1.01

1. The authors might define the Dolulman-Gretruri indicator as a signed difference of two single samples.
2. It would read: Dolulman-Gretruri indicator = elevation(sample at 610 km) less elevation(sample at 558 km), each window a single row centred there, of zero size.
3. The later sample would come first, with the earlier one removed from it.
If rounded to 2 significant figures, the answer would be 0.14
